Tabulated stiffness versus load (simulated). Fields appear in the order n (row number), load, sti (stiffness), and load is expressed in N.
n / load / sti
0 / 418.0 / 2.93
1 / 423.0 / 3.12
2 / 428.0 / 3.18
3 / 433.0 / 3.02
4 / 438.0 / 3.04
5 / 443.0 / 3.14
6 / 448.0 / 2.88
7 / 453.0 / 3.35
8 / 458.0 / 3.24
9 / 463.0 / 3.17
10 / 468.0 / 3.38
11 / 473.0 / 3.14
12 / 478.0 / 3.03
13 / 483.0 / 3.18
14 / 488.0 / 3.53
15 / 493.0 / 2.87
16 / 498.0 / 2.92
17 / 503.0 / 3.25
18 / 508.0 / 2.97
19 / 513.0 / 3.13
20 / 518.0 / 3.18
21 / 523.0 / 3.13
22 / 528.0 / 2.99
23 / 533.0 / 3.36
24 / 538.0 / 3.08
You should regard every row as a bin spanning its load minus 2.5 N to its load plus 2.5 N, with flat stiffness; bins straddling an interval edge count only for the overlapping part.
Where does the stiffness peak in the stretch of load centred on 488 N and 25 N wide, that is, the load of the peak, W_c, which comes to 488.0 N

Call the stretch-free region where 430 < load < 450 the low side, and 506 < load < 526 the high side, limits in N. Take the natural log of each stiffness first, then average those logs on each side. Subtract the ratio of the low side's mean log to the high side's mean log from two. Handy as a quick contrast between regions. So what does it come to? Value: 1.02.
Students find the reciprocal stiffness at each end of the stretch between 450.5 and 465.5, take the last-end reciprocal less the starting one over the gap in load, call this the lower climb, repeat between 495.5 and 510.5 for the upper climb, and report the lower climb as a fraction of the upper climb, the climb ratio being -2.94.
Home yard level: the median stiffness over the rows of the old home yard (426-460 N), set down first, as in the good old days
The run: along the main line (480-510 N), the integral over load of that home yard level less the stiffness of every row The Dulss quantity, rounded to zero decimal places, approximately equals 1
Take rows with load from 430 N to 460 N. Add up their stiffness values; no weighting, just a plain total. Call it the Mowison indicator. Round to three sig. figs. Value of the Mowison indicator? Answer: 18.7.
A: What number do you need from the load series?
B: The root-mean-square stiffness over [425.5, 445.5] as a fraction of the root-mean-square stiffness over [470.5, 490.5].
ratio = 0.96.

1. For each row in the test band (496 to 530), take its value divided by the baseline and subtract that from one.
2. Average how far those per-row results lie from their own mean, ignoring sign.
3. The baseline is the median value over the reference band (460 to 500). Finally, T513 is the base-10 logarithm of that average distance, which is -1.48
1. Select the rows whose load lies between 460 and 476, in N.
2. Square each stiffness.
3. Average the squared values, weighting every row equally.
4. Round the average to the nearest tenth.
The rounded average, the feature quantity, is 10.4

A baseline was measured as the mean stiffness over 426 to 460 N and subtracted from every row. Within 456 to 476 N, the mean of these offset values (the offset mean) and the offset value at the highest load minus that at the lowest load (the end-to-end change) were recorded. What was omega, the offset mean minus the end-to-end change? 0.21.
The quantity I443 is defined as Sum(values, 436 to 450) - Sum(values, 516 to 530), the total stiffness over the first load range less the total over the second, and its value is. -0.2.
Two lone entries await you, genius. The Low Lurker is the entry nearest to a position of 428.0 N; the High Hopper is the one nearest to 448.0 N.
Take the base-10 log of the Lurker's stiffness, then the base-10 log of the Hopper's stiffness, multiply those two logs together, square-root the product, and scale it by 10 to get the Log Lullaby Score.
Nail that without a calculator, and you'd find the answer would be 4.80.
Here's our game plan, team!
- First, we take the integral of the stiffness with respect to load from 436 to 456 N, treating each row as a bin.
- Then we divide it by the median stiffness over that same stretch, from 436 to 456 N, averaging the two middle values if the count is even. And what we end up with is 20.1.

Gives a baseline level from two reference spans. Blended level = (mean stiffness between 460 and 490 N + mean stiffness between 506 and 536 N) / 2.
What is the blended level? 3.18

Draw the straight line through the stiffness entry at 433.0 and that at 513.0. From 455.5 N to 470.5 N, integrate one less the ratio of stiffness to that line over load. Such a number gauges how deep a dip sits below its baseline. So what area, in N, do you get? -1.0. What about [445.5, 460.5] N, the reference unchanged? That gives -0.5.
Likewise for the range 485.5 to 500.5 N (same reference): 0.0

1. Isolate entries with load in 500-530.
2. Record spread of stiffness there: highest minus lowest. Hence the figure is 0.28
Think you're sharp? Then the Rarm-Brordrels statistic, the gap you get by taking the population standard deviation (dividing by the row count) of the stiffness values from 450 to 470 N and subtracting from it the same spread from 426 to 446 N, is 0.02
